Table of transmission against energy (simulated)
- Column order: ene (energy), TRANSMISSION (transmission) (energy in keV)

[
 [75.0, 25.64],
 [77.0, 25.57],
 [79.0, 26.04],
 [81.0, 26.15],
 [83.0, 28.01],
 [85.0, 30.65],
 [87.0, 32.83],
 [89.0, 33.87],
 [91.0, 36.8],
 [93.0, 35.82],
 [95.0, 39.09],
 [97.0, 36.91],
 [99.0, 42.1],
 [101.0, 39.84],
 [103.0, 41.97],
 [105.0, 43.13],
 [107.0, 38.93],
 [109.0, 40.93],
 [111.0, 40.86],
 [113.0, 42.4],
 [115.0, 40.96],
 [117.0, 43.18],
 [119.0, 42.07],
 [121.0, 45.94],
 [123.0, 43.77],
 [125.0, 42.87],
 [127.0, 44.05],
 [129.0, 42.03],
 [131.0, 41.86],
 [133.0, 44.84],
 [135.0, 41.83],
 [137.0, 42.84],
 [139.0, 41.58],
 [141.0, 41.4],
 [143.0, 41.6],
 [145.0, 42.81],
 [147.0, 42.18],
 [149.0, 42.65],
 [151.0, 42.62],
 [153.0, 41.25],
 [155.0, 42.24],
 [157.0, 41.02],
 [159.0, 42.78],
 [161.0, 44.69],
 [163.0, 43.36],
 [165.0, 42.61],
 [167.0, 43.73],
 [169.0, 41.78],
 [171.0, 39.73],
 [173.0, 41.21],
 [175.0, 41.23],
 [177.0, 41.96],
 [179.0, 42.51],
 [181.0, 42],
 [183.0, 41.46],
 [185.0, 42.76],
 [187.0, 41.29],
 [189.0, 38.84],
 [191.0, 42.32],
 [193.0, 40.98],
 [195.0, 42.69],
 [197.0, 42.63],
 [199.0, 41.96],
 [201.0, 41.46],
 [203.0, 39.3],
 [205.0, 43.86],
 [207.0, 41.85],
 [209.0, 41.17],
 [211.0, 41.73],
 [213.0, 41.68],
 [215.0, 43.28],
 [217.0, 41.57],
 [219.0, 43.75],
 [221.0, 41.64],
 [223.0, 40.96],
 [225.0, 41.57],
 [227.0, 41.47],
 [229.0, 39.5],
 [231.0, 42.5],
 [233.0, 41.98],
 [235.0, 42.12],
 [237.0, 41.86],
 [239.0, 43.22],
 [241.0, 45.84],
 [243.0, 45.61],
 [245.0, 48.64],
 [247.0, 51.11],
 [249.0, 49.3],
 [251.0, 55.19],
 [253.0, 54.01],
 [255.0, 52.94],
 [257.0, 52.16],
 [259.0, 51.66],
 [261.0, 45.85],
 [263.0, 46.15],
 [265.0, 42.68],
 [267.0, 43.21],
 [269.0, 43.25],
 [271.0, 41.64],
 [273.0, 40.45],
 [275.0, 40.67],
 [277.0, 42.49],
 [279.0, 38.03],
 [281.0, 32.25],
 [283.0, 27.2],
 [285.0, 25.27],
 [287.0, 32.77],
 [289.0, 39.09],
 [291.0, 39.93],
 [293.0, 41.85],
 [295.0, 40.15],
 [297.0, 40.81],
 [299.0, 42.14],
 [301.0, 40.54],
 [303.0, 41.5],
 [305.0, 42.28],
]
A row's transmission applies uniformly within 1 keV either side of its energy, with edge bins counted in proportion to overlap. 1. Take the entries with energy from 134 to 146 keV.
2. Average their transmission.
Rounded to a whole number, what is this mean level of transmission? 42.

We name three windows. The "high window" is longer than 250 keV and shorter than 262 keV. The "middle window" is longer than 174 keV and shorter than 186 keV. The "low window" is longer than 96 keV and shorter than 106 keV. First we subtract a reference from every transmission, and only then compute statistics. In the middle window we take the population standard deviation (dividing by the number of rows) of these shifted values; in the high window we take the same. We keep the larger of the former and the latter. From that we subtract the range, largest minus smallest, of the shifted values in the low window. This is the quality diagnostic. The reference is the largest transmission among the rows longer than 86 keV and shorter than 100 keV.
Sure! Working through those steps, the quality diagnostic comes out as -3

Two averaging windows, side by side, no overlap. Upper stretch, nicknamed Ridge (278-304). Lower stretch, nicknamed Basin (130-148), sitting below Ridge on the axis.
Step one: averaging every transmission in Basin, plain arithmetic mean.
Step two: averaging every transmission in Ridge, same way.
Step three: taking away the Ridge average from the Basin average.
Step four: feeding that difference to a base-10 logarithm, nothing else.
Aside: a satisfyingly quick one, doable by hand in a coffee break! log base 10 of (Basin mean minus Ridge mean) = 0.72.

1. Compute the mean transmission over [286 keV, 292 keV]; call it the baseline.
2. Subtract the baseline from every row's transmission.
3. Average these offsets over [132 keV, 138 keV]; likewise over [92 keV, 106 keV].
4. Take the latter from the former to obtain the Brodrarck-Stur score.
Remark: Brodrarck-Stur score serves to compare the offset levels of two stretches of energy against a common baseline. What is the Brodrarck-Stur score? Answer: 3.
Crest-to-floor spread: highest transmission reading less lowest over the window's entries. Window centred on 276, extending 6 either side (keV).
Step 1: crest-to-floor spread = 10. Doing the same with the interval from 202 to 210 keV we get 5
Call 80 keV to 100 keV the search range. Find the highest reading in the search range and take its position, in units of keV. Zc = 99.0 keV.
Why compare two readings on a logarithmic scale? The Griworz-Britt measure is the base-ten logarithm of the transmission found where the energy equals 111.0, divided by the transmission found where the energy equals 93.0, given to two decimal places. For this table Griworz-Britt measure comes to 0.06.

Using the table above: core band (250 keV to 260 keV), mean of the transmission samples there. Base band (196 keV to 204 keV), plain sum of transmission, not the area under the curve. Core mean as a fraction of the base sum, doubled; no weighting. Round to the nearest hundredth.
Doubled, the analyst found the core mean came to 0.64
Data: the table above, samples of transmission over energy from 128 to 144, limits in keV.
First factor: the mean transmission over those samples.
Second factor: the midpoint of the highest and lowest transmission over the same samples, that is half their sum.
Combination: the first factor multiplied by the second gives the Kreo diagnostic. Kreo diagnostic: 1822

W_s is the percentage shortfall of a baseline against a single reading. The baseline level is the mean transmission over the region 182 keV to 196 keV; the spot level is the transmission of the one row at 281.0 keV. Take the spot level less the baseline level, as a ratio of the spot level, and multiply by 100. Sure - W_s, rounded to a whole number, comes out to -29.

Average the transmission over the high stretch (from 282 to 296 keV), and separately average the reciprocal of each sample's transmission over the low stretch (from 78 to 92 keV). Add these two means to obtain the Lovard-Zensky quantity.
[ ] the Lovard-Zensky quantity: 35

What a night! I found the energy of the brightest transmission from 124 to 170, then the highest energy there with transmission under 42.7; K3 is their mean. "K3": 151 keV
